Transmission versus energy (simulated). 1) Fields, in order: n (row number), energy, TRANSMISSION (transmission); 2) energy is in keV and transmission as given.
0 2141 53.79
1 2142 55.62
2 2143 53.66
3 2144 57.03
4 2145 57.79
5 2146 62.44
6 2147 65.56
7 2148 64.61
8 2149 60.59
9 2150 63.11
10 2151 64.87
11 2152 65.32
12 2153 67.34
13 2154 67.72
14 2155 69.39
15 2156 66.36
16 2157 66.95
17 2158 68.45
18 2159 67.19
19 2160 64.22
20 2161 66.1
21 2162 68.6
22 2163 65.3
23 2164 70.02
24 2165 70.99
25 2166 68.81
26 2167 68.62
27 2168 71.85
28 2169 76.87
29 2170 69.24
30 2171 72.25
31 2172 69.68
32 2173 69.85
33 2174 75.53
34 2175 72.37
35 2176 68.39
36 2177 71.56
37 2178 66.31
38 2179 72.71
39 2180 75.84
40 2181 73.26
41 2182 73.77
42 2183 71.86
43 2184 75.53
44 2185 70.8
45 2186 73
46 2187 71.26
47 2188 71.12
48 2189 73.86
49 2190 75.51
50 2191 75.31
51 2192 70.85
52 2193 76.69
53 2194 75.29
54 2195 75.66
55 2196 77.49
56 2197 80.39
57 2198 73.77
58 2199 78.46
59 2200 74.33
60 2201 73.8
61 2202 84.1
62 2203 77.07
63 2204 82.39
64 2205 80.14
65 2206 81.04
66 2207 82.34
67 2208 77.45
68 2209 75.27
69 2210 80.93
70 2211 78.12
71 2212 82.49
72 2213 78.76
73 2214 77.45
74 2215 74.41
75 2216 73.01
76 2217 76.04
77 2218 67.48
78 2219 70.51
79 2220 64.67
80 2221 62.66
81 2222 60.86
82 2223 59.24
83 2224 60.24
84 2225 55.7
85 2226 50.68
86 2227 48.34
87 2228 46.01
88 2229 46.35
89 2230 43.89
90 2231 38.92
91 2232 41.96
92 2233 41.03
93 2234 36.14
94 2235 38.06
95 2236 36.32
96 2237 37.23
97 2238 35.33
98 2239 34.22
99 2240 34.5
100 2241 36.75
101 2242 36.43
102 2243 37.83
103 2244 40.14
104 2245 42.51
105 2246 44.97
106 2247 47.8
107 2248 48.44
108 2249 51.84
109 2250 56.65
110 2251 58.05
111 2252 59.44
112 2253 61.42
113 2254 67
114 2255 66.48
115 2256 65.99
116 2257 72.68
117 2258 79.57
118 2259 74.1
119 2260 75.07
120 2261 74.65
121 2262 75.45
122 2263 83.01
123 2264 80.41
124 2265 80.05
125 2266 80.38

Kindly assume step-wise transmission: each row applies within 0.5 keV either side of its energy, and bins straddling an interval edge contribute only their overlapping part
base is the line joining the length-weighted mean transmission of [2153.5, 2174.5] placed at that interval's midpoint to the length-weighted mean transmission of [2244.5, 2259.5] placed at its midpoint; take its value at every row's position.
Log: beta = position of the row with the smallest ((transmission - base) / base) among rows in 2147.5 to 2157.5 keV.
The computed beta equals 2149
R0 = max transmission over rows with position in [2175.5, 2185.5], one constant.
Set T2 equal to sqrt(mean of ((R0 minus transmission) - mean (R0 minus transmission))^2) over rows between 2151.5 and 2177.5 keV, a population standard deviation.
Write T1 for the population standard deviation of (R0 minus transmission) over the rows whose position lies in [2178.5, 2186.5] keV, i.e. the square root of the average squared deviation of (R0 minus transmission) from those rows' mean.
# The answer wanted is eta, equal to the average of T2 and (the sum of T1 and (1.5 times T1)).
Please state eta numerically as 3.5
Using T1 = 2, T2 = 2.9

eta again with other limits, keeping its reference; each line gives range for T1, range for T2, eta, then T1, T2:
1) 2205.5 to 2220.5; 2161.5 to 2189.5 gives 7.8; 5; 2.8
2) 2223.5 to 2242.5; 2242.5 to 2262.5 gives 15.6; 7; 12.9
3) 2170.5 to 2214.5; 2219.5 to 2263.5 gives 12.2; 4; 14.2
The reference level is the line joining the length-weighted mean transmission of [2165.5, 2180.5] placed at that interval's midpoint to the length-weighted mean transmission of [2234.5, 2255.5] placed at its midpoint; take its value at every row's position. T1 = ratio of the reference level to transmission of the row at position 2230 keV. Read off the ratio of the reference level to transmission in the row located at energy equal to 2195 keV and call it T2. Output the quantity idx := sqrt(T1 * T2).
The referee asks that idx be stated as 0.99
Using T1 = 1.17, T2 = 0.84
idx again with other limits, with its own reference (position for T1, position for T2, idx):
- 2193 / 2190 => 0.85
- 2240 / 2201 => 1.08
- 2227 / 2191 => 0.97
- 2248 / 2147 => 1.07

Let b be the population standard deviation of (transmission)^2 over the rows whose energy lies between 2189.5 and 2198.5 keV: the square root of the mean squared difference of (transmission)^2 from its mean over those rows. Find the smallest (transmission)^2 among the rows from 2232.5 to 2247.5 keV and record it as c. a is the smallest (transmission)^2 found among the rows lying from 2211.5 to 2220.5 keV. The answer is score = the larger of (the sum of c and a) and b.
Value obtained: 5353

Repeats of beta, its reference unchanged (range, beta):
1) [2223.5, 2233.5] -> 2231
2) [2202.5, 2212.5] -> 2209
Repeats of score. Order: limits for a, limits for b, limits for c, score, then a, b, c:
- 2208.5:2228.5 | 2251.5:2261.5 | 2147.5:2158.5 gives 5788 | 2117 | 859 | 3671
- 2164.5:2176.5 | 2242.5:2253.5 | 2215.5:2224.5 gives 8187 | 4677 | 778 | 3509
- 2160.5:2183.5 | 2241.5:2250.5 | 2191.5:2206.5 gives 9284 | 4264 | 581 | 5020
